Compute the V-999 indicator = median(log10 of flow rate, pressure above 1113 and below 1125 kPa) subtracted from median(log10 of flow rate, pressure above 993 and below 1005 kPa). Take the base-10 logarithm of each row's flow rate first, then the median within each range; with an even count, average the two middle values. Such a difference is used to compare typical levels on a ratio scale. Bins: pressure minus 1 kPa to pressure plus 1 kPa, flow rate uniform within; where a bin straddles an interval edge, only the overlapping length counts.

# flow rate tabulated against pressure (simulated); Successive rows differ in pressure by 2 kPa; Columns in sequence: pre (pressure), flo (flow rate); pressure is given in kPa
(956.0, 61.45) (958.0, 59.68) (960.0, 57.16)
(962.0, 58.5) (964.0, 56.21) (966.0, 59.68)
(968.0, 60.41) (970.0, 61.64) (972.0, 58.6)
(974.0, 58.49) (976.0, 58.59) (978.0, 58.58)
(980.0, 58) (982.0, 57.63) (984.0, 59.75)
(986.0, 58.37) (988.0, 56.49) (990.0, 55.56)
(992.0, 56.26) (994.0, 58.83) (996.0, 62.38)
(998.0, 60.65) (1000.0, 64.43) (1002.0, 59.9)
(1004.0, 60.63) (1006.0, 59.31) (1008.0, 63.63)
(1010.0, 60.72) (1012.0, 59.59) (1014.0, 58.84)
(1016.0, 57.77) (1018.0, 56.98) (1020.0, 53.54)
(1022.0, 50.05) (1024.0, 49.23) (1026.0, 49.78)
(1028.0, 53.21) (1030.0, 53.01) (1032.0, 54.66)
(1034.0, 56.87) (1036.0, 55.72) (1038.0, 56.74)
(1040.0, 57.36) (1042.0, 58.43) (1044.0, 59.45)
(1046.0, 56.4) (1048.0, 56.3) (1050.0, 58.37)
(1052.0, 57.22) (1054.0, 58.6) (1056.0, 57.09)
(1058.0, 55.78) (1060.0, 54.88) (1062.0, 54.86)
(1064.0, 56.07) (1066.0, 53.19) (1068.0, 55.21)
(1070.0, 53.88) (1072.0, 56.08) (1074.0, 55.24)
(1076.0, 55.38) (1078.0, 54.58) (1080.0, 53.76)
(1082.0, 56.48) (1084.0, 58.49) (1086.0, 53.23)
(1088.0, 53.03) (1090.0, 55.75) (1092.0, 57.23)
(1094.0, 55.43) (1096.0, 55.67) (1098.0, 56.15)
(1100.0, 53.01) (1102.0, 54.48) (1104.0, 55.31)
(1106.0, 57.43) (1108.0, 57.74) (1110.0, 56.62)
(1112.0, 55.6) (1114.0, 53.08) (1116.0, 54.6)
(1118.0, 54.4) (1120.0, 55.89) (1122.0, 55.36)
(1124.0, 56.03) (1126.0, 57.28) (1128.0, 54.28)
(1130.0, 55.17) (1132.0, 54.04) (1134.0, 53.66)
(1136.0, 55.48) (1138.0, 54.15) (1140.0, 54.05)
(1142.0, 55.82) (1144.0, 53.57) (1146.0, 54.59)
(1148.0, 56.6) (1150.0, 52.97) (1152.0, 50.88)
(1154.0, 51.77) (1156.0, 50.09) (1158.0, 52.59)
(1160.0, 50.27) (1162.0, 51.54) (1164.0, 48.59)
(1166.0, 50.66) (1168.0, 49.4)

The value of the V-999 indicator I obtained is 0.043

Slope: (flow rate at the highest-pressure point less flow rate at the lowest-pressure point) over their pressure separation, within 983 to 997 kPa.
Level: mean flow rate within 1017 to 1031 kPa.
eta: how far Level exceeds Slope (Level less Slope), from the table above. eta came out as 52.0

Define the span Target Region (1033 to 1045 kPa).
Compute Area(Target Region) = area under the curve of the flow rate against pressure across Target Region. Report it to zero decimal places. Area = 689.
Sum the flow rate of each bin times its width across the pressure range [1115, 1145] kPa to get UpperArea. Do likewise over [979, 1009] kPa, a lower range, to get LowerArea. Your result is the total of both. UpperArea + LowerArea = 3431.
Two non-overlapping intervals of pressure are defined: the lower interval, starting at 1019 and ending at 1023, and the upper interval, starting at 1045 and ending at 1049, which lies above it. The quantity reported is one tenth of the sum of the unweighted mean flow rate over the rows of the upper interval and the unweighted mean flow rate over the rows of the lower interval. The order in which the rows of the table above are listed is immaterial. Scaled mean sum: 10.8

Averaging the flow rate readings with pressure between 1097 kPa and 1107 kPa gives 55.3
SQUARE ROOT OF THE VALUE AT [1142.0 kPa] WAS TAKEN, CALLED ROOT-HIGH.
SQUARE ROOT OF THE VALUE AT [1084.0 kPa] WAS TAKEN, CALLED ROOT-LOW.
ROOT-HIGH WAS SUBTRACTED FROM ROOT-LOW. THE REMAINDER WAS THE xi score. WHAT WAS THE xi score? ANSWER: 0.18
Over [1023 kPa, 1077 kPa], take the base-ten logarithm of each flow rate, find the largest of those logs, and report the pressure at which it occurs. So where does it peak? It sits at 1044.0 kPa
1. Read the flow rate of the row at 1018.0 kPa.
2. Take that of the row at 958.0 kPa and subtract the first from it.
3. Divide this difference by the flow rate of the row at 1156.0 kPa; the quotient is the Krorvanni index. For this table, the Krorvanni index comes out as 0.05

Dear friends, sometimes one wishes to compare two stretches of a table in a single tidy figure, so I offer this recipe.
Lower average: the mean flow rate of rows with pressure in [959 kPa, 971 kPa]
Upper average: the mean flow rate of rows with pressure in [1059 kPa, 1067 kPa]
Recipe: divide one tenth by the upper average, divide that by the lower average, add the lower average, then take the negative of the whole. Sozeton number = -58.9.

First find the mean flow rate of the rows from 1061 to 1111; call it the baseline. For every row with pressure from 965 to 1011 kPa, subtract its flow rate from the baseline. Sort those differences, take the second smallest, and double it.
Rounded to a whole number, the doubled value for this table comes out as -17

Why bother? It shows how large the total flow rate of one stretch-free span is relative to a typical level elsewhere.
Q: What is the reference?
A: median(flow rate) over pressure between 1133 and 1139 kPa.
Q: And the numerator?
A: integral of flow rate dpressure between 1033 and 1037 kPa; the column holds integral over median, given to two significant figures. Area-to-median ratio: 4.2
